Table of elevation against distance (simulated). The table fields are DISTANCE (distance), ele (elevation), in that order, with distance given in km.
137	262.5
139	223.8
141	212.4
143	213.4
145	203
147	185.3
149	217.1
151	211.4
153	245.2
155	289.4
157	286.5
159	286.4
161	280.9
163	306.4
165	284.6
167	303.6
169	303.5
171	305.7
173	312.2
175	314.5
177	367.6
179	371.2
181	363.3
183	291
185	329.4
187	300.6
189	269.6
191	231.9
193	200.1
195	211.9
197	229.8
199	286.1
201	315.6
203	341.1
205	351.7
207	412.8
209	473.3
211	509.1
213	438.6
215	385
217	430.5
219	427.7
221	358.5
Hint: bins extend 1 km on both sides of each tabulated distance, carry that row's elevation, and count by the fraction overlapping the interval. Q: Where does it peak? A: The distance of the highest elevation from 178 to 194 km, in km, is 179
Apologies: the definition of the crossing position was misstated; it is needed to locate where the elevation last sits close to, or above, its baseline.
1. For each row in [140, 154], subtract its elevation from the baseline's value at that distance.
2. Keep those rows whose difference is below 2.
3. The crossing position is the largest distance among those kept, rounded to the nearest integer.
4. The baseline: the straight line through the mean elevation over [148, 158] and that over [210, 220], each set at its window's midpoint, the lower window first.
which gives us 141 km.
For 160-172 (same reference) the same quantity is 171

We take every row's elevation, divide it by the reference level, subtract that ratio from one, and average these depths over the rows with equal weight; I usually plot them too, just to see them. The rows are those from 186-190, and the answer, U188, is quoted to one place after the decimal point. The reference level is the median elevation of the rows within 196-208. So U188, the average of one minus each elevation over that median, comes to 0.1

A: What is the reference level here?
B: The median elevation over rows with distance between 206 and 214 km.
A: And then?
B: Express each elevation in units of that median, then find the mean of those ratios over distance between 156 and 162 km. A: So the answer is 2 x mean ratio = 1.25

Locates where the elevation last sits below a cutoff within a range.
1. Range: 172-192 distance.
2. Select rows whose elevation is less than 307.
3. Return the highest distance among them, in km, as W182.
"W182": 191 km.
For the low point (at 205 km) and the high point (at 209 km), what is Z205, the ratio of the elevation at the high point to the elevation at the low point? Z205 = 1.35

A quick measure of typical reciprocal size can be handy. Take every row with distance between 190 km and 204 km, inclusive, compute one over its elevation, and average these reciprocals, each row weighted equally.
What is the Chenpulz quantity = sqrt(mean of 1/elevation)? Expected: 0.0632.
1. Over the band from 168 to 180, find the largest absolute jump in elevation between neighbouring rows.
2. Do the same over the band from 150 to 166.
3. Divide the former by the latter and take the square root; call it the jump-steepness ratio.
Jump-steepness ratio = 1.10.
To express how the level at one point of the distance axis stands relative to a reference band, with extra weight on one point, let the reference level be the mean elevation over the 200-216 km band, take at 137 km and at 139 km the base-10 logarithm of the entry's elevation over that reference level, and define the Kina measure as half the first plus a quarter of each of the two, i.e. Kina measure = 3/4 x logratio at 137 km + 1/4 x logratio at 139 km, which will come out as -0.20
